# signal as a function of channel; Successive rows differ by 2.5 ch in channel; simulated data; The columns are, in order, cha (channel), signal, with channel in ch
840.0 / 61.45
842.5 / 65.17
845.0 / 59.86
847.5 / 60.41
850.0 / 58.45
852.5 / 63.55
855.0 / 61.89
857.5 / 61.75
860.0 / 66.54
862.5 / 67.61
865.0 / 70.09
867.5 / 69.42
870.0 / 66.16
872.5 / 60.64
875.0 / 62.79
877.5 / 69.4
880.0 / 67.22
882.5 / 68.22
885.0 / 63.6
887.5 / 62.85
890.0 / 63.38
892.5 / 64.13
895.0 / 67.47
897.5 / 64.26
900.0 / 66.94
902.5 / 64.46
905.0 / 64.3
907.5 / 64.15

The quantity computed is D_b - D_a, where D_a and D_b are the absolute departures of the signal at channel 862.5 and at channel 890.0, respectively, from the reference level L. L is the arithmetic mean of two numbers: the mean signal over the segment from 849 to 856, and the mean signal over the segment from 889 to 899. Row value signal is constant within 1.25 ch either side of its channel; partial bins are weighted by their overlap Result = -4.2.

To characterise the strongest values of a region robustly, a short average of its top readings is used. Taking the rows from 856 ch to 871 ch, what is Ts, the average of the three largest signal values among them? 69.0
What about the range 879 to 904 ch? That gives 67.6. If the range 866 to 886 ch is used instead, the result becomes 69.0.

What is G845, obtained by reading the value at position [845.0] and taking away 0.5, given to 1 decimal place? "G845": 59.4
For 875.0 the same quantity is 62.3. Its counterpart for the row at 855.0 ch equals 61.4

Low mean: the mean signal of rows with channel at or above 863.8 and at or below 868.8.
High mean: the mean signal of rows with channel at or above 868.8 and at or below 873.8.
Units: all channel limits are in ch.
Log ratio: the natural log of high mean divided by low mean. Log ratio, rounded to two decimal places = -0.10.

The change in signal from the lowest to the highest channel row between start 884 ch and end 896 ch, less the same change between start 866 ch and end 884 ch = 5.1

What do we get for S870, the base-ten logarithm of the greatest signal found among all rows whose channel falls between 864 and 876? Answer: 1.85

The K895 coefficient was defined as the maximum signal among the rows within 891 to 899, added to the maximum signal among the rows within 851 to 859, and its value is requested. 131.0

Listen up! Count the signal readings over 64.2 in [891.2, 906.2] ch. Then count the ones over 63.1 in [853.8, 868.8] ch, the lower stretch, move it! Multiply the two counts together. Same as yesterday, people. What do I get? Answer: 20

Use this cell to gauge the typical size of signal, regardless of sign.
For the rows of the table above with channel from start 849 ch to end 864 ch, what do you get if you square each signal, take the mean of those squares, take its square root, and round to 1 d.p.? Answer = 63.4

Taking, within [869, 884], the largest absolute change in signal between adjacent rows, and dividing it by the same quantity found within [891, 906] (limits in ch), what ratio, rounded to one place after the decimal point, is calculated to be 2.0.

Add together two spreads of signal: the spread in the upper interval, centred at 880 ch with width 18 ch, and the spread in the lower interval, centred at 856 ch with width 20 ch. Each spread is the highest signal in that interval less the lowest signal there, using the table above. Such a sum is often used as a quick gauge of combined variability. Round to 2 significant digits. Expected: 20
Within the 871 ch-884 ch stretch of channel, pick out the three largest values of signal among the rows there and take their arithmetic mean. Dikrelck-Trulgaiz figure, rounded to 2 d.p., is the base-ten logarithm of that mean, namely 1.83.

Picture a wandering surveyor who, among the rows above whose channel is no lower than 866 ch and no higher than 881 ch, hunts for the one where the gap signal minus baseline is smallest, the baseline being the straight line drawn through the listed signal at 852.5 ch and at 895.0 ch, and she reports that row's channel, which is 872.5 ch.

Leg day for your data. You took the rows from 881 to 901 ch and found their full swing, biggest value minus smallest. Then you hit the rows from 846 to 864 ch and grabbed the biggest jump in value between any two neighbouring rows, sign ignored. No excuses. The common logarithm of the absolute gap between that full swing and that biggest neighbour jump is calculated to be -0.6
